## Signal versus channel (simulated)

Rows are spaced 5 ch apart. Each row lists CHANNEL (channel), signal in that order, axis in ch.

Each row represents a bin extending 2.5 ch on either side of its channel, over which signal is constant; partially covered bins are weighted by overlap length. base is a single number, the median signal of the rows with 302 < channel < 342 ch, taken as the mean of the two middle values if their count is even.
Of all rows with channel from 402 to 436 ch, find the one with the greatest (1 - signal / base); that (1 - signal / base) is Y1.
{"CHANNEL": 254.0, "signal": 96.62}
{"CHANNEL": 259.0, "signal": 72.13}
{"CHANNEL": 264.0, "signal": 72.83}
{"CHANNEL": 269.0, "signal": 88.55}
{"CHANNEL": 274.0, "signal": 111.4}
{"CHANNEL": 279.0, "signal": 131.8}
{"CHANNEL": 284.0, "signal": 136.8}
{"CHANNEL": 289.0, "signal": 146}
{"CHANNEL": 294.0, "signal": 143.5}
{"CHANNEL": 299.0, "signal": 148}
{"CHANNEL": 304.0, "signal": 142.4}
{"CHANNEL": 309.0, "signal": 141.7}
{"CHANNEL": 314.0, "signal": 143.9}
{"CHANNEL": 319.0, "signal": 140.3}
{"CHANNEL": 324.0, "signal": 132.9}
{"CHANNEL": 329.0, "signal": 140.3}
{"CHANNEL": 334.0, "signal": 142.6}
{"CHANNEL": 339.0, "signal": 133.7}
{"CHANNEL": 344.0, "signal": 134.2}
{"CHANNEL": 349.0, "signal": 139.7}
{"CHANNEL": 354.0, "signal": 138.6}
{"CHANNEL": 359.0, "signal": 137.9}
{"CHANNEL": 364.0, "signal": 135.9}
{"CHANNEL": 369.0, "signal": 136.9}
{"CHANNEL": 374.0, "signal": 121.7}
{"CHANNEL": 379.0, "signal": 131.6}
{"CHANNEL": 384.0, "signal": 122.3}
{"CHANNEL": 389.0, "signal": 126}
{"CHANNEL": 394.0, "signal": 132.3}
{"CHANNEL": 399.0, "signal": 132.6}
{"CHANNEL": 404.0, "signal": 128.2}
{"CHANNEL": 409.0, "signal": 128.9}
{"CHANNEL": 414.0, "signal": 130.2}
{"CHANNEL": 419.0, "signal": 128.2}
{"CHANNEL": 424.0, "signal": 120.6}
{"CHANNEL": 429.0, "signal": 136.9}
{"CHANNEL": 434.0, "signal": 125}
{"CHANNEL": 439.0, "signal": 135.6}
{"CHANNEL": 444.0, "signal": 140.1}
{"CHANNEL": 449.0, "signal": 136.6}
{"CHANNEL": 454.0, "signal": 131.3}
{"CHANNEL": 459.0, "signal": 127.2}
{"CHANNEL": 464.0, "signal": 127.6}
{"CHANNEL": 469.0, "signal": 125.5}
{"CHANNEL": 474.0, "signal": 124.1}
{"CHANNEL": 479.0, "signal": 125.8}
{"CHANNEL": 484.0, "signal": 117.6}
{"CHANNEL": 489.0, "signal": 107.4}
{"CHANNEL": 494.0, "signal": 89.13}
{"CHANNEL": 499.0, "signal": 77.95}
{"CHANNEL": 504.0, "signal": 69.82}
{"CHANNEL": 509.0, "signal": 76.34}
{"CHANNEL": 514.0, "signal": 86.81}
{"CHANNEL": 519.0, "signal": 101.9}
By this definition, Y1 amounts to 0.145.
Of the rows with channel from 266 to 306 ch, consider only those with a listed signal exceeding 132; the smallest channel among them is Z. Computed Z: 284.0 ch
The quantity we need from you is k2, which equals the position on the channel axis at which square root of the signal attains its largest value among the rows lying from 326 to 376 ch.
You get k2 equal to 334.0 ch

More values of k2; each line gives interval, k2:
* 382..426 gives 399.0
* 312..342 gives 314.0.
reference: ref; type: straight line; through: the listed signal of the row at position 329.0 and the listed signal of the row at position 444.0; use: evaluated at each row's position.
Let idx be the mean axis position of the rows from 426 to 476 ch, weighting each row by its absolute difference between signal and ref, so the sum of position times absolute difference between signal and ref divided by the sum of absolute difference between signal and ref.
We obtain 456.8 ch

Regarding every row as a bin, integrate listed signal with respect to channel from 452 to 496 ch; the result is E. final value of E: 5268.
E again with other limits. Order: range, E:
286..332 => 6535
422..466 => 5780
